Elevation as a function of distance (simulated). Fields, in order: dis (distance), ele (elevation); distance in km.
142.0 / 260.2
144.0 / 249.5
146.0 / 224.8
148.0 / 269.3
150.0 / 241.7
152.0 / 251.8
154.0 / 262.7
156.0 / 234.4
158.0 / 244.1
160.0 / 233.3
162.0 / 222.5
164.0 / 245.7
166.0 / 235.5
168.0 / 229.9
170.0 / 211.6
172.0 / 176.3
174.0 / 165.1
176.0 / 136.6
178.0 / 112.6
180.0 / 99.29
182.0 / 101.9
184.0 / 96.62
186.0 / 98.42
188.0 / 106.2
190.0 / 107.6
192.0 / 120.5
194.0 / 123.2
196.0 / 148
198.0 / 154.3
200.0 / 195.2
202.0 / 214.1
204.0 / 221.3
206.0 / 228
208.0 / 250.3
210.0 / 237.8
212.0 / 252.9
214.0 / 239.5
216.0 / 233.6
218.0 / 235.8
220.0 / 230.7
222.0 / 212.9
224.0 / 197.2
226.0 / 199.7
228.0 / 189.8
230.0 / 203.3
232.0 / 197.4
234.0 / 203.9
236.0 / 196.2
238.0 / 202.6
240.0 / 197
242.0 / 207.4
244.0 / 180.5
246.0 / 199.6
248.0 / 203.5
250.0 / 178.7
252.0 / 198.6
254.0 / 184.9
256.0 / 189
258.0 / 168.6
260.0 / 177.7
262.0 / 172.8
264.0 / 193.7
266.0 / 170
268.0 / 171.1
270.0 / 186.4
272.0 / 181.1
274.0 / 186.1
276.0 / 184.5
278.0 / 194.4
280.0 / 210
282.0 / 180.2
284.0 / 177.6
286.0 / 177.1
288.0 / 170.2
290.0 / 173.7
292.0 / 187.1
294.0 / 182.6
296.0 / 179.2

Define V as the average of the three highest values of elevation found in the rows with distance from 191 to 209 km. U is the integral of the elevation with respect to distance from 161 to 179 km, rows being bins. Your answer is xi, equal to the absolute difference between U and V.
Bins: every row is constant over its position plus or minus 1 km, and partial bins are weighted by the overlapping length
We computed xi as 3238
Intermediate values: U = 3472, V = 233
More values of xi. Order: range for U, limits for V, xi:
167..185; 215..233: 2426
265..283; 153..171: 3077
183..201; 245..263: 2100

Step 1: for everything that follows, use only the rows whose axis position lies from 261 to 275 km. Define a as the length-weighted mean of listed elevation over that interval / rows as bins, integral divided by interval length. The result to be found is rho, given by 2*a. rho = 360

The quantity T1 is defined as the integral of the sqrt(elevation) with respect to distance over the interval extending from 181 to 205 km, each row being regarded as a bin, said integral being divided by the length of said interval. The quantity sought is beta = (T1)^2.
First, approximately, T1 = 11.7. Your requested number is 137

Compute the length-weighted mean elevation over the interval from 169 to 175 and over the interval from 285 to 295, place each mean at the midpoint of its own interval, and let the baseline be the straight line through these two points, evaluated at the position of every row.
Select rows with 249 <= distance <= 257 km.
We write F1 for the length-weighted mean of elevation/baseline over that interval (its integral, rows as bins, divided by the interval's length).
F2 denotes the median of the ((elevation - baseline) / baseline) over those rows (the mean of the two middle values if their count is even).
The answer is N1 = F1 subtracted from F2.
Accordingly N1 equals -1.00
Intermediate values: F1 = 1.04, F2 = 0.04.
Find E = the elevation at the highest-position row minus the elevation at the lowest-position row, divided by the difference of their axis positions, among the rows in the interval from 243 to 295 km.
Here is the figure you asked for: 0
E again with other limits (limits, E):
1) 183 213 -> 6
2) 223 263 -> -1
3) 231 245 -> -1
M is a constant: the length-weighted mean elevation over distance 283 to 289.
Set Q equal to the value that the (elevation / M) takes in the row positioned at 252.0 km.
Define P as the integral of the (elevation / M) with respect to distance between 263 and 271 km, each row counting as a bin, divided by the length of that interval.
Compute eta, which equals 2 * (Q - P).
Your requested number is 0.21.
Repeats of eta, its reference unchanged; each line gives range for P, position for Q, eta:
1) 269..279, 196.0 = -0.44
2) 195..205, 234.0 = 0.20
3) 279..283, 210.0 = 0.49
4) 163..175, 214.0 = 0.33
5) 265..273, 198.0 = -0.26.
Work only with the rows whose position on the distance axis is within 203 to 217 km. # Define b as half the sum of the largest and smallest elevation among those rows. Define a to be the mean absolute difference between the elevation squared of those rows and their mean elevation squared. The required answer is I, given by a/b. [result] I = 17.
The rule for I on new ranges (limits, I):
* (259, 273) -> 14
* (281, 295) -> 8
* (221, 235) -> 10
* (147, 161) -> 22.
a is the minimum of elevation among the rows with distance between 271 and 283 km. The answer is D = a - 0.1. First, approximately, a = 180.2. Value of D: 180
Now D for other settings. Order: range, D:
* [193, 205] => 123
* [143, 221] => 97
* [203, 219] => 221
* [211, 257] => 179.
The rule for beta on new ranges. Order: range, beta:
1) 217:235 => 208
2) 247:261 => 186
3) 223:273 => 190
